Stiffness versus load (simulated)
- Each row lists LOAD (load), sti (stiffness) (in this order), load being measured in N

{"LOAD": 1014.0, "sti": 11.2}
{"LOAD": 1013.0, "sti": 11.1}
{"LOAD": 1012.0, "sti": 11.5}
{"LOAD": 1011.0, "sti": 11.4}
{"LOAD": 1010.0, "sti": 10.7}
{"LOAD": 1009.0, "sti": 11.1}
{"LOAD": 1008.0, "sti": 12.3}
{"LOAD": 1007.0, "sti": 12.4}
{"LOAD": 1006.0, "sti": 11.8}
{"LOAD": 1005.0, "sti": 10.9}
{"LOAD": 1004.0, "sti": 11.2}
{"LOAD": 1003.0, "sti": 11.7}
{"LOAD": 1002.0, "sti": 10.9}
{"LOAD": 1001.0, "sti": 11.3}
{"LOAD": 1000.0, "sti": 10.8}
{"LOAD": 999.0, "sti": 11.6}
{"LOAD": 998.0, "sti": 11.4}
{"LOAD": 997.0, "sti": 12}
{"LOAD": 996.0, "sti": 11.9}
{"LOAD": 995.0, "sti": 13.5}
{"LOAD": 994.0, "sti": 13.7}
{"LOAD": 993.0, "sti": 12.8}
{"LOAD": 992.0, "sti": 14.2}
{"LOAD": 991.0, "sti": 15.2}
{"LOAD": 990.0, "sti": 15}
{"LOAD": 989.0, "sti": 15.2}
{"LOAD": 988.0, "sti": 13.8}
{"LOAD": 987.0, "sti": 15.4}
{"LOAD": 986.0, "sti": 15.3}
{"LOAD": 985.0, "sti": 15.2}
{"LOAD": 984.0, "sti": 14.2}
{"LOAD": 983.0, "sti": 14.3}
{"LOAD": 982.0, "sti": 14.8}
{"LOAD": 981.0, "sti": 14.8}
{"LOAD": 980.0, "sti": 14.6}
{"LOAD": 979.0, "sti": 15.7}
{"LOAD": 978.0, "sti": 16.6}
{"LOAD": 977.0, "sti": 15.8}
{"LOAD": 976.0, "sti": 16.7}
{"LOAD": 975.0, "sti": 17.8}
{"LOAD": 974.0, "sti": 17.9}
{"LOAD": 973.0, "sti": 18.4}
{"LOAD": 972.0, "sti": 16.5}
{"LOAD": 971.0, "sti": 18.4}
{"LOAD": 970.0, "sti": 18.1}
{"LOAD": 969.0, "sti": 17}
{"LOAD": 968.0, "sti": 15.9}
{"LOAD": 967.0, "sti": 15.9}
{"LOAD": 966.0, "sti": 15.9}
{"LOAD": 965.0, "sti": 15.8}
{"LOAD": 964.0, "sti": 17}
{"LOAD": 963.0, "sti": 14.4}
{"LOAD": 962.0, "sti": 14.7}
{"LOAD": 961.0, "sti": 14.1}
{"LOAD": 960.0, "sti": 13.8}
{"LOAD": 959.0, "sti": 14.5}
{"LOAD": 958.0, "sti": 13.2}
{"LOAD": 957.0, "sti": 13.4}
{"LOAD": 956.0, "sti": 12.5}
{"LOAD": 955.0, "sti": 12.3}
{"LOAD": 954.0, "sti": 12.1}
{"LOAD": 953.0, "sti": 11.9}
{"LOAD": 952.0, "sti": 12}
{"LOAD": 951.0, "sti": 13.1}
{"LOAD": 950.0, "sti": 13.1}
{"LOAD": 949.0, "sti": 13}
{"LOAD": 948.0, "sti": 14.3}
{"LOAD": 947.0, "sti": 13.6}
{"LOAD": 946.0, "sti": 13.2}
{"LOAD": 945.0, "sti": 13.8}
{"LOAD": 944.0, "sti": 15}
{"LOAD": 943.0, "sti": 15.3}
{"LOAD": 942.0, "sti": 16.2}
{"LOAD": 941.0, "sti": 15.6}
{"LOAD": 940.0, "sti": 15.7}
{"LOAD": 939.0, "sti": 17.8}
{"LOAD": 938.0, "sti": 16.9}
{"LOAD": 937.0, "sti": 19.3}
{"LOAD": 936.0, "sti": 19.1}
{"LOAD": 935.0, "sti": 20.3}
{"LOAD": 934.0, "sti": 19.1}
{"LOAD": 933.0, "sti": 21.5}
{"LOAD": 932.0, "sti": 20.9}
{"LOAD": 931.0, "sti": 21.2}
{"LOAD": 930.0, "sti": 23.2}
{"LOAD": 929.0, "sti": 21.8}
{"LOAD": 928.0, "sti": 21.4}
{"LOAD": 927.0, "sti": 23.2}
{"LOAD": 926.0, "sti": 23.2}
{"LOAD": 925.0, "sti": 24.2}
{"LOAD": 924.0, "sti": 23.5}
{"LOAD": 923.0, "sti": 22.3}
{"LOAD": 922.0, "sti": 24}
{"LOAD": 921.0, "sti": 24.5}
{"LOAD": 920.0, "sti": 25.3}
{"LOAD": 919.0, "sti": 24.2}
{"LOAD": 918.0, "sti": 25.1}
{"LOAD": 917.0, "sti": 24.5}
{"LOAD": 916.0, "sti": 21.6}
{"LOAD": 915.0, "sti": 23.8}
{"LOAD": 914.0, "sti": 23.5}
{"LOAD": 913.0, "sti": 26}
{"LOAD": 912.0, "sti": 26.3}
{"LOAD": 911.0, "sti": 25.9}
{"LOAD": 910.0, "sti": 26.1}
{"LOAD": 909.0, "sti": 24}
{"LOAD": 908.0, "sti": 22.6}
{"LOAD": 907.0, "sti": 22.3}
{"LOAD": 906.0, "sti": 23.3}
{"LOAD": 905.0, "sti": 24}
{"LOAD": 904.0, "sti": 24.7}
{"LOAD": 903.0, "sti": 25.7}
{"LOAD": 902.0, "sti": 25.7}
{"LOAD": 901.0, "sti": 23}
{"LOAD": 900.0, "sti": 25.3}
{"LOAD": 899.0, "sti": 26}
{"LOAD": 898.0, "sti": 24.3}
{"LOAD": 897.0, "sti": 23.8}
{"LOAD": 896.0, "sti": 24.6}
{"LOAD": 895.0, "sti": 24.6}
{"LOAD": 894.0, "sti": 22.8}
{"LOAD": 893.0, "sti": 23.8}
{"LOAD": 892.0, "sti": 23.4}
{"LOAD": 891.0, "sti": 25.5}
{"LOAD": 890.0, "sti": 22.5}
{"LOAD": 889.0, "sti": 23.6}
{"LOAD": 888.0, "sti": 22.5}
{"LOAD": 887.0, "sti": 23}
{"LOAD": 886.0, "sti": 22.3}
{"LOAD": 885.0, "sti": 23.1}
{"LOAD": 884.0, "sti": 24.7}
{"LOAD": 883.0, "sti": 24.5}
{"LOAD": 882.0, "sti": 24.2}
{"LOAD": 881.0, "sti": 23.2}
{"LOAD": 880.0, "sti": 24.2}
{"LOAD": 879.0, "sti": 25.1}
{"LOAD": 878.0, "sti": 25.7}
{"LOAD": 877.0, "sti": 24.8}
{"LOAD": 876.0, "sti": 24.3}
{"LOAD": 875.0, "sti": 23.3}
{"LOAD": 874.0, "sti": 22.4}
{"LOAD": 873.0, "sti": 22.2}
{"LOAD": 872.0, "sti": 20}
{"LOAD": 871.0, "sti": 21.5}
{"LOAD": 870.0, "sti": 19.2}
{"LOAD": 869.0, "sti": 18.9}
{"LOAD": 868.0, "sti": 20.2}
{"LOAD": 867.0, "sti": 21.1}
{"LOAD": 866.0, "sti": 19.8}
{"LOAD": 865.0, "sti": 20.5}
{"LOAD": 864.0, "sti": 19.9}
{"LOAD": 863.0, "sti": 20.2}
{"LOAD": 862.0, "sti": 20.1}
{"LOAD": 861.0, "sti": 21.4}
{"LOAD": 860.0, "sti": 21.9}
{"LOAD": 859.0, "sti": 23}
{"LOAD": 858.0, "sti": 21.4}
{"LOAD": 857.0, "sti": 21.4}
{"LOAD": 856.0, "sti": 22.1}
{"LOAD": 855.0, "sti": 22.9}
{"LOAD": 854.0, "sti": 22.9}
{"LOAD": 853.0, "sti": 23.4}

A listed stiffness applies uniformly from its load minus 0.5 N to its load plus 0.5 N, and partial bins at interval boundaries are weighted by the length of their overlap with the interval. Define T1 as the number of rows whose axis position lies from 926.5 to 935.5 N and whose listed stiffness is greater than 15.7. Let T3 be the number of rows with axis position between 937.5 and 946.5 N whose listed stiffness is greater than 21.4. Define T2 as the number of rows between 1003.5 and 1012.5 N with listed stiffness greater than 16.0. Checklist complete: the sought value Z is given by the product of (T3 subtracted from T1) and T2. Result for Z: 0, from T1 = 9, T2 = 0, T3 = 0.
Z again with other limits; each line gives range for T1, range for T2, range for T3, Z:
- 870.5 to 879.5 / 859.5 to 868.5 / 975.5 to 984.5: 81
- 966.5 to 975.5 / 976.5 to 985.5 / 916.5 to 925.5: 0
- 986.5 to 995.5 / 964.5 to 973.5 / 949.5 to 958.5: 0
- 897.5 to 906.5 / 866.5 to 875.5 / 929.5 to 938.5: 63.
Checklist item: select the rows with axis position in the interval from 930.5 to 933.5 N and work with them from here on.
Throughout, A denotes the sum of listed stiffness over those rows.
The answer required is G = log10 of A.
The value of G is 1.80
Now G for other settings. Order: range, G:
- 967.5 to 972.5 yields 1.93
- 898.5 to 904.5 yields 2.18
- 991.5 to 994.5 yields 1.61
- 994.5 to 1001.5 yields 1.92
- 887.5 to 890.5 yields 1.84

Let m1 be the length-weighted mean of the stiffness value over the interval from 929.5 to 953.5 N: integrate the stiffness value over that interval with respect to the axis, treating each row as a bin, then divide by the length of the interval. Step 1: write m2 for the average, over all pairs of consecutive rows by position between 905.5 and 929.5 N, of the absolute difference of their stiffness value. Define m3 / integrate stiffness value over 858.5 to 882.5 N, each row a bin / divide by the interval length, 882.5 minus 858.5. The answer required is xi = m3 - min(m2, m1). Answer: 21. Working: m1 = 16.5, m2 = 1.06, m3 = 22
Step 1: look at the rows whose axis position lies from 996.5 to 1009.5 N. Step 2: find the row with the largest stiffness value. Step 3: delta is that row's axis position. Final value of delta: 1007.0 N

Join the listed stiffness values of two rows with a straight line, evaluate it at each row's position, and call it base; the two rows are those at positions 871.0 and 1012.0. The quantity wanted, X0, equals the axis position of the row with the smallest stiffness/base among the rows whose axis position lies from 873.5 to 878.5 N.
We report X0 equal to 874.0 N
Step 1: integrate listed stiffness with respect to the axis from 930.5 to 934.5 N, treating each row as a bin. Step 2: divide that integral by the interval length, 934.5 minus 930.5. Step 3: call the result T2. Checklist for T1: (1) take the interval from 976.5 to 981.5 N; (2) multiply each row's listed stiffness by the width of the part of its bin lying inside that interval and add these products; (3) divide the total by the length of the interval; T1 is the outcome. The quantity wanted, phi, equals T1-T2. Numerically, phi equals -5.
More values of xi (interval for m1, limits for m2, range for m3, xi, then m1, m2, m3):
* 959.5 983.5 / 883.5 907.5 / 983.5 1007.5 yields 12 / 16.0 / 1.14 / 13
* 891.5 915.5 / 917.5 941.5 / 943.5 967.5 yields 13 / 24.4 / 1.08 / 14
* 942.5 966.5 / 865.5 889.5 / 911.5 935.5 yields 22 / 13.8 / 0.96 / 23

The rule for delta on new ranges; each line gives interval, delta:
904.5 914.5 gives 912.0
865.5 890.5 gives 878.0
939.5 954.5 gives 942.0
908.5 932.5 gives 912.0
